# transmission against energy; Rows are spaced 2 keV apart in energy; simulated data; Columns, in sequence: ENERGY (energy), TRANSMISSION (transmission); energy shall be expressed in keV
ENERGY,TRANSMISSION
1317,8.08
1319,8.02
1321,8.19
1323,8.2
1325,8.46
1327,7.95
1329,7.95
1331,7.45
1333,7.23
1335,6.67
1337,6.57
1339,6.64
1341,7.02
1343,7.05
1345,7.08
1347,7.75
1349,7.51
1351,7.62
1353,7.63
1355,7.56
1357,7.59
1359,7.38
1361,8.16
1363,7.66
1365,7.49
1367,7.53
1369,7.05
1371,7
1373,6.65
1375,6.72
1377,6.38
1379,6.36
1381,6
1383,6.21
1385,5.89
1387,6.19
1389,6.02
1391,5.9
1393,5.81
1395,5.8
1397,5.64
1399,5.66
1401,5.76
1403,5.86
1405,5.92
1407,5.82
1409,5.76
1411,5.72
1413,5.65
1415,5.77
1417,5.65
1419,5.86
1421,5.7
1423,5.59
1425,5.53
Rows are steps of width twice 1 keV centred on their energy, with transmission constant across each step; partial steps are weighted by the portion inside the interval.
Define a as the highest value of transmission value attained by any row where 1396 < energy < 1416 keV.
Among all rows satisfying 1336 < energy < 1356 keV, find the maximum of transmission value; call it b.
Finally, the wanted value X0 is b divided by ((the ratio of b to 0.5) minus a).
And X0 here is 0.81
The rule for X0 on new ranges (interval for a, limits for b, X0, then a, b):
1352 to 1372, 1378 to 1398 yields 1.39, 8.16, 6.36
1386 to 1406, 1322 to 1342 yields 0.79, 6.19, 8.46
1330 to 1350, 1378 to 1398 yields 1.28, 7.75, 6.36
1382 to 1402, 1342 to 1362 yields 0.81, 6.21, 8.16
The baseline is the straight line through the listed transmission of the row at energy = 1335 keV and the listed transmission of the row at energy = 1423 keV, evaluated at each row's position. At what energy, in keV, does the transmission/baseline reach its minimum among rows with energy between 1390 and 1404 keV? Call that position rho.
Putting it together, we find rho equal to 1397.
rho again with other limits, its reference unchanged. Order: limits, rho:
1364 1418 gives 1397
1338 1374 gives 1339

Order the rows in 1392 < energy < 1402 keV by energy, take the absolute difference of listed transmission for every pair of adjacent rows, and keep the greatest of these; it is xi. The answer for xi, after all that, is 0.16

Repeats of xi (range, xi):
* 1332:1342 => 0.56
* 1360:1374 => 0.50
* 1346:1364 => 0.78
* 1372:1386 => 0.36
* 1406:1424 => 0.21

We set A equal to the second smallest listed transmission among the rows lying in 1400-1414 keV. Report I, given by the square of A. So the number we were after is 33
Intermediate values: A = 5.72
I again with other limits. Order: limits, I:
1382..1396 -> 34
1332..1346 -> 44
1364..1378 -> 44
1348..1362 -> 56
